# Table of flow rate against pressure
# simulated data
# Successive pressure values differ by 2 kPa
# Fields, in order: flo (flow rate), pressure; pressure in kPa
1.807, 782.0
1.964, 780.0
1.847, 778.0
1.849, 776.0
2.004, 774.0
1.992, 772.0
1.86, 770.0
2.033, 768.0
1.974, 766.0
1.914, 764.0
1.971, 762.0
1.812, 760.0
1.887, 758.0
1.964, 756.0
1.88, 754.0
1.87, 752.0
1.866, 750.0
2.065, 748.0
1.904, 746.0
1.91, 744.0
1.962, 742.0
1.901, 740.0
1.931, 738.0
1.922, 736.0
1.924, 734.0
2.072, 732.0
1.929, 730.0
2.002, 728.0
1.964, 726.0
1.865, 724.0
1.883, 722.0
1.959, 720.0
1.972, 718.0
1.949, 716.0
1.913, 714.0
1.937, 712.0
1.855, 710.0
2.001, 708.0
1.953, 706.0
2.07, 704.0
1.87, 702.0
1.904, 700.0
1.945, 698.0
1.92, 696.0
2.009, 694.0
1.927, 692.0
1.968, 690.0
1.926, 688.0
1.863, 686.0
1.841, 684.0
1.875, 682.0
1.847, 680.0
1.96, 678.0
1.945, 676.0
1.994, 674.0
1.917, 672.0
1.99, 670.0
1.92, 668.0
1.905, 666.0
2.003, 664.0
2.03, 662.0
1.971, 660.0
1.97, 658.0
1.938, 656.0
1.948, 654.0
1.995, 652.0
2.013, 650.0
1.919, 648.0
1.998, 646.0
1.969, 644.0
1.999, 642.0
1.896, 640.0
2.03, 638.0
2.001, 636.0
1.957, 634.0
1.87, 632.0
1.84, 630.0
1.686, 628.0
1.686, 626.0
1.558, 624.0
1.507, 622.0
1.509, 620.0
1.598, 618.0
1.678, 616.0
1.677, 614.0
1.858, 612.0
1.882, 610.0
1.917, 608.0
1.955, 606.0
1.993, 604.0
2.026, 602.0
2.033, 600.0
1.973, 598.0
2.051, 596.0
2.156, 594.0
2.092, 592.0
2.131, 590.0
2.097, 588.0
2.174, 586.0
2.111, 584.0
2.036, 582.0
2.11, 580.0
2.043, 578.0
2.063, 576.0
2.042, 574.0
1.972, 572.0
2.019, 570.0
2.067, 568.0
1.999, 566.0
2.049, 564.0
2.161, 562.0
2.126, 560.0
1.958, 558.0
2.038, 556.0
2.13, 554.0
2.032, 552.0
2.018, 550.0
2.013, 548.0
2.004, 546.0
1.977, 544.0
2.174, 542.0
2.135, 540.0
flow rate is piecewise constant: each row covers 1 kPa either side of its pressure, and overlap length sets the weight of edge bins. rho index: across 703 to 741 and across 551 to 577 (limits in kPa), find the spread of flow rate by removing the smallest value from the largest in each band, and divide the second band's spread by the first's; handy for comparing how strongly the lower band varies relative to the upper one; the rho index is 0.9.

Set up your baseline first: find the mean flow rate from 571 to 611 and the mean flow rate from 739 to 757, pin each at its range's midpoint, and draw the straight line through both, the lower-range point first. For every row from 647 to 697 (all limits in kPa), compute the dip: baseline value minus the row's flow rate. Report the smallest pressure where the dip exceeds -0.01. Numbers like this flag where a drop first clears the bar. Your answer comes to 648.0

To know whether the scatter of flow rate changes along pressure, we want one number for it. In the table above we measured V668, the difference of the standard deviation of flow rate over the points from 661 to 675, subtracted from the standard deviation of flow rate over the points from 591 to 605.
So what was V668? 0.01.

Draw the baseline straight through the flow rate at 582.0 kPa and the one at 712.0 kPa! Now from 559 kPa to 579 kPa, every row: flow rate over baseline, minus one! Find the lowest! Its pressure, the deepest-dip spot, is 572.0 kPa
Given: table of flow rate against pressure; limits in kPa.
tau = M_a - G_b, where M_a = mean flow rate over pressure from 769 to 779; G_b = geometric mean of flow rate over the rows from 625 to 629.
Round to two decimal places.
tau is 0.22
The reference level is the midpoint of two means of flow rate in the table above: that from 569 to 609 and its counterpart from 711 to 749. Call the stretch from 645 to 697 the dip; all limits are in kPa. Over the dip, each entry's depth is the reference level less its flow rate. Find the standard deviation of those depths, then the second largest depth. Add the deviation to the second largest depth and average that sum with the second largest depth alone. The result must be 0.18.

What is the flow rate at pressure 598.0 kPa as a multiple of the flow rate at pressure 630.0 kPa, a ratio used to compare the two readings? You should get 1.072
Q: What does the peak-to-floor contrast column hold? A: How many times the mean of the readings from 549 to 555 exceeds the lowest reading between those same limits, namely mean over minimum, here 1.02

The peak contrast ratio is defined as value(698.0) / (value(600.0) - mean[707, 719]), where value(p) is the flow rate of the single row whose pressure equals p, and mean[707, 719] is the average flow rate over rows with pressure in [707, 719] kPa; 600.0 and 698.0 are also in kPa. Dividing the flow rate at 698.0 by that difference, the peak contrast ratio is 20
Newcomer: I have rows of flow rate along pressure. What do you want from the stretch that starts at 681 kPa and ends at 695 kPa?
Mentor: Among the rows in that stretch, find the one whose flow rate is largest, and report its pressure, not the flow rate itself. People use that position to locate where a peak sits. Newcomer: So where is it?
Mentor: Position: 694.0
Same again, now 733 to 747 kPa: 742.0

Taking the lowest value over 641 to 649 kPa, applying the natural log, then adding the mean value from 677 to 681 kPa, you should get 2.56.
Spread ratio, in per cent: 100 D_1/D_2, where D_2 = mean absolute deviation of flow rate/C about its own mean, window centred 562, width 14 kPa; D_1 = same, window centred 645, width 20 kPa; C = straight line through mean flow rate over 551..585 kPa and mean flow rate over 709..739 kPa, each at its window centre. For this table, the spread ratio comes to 66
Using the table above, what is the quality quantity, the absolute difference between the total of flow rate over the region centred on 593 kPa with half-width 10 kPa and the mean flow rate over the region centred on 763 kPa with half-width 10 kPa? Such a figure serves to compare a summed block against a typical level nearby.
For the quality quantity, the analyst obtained 18.9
